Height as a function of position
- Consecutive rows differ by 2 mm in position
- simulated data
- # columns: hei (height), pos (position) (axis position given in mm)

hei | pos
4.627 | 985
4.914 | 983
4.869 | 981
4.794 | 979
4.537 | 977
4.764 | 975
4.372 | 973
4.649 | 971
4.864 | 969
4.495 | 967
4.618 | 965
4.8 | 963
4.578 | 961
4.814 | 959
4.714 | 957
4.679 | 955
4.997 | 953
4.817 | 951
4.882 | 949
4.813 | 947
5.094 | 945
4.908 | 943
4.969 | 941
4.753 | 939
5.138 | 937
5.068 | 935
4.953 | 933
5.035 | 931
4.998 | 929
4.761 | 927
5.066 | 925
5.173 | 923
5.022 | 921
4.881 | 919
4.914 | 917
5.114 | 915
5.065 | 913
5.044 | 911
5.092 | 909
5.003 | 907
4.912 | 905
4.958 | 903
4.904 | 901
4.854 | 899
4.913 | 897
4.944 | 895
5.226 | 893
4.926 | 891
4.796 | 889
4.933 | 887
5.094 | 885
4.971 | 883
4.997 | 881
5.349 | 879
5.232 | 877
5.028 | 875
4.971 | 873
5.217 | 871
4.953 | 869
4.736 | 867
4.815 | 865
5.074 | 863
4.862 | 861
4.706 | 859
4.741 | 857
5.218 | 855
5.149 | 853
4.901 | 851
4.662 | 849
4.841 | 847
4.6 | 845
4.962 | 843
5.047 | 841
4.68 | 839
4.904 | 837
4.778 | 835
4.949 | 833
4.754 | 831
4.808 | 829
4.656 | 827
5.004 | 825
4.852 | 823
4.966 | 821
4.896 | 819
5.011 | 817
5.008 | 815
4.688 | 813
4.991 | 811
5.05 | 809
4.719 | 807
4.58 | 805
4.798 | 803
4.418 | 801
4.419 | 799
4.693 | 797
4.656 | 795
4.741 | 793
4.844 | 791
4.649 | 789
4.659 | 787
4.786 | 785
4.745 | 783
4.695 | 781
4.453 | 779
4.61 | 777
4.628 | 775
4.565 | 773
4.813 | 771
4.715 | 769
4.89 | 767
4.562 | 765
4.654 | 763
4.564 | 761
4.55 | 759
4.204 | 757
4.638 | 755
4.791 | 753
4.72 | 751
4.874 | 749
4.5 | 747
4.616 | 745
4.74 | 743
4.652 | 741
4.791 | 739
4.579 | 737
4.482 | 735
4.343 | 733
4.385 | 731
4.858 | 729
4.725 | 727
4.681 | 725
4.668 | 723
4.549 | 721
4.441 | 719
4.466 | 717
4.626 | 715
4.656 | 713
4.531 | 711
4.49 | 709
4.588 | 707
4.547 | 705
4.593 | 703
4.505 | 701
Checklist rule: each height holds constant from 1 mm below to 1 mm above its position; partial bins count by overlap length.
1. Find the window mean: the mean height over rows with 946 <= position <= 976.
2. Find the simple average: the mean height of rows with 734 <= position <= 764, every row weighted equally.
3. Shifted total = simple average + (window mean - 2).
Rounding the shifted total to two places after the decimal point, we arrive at 7.35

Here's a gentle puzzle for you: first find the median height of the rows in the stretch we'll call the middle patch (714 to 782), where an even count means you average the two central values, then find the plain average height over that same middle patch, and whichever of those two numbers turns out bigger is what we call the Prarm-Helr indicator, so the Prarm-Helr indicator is 4.63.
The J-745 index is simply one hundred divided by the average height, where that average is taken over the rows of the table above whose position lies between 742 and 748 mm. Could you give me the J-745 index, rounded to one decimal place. 21.7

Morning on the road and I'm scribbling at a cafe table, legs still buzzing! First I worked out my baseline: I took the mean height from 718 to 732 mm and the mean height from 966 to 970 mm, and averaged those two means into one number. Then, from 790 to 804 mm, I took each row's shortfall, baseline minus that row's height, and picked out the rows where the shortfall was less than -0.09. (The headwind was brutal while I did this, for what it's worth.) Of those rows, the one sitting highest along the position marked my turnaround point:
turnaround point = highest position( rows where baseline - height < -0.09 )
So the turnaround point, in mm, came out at 803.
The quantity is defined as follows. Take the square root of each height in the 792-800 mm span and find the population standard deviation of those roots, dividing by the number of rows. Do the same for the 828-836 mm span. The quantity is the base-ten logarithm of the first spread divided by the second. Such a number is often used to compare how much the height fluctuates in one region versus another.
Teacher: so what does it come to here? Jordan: 0.23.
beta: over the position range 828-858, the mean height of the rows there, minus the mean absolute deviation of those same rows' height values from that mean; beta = 4.72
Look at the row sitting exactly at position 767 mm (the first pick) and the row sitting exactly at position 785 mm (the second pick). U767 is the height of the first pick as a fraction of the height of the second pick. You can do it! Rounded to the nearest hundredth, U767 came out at 1.02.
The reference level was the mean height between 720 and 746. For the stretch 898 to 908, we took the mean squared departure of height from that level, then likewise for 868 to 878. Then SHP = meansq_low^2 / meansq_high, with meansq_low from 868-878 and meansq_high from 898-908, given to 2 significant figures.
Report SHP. 0.53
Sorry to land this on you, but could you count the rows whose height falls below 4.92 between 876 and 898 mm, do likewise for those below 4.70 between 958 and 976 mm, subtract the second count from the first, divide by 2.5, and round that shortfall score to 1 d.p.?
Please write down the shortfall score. -1.2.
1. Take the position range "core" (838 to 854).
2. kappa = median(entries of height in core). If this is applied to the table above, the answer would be 4.9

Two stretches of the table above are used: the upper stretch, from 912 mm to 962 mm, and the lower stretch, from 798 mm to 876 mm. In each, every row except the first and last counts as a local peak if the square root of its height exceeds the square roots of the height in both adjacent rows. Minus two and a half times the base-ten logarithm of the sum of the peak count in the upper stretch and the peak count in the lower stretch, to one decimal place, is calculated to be -3.4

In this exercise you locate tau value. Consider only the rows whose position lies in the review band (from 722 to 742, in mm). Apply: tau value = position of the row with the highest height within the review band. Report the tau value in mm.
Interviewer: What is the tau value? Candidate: 729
